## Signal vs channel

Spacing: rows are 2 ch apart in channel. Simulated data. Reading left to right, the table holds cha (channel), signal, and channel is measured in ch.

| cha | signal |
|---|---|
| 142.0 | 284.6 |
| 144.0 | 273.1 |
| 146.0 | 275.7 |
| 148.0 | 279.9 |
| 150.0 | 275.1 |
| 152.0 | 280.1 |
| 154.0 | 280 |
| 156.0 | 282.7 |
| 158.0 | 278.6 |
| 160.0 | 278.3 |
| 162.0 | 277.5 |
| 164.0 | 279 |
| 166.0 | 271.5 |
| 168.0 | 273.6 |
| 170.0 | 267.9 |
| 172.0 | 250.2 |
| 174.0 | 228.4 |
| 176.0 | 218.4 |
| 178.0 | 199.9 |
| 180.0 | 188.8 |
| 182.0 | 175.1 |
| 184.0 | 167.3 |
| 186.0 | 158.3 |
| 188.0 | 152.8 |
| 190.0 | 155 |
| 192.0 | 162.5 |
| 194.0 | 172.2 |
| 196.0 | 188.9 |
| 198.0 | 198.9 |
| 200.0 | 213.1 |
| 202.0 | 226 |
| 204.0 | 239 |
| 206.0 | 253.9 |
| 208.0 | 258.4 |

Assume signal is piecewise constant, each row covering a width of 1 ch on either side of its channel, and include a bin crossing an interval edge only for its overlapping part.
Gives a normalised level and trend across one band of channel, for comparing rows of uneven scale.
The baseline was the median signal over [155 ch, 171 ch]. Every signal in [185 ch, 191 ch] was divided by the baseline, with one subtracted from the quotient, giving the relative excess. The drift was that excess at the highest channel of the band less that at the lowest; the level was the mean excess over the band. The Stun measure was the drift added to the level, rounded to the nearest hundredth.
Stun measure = -0.45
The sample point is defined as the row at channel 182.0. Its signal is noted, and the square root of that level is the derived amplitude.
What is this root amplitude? 13.2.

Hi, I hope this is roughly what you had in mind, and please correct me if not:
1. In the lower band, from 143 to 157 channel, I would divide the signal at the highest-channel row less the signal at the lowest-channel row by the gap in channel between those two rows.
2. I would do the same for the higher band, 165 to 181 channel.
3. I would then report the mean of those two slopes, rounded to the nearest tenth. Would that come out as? -2.6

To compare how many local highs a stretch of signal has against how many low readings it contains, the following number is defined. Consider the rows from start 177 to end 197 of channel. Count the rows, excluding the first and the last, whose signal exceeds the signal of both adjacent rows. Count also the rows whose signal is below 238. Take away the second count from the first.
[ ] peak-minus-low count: -10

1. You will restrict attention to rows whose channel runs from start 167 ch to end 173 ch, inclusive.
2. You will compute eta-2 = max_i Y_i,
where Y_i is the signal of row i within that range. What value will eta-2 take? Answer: 273.6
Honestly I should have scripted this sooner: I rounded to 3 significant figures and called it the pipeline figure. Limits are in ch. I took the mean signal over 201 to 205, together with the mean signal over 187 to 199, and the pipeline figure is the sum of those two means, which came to 404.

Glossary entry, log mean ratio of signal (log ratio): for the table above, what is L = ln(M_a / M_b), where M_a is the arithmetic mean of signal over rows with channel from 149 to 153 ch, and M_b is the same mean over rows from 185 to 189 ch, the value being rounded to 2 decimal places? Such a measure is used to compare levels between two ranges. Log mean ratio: 0.58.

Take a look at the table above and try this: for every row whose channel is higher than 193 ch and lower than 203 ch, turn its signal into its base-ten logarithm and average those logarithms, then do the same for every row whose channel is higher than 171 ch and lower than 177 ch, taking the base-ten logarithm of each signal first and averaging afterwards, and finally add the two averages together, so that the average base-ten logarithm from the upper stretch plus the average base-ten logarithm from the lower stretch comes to 4.66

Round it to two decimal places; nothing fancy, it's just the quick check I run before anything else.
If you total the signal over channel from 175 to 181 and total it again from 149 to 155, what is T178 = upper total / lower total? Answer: 0.73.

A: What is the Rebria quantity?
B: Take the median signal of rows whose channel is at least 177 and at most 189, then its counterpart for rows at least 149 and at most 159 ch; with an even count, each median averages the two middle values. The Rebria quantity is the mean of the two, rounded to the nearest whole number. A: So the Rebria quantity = 226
